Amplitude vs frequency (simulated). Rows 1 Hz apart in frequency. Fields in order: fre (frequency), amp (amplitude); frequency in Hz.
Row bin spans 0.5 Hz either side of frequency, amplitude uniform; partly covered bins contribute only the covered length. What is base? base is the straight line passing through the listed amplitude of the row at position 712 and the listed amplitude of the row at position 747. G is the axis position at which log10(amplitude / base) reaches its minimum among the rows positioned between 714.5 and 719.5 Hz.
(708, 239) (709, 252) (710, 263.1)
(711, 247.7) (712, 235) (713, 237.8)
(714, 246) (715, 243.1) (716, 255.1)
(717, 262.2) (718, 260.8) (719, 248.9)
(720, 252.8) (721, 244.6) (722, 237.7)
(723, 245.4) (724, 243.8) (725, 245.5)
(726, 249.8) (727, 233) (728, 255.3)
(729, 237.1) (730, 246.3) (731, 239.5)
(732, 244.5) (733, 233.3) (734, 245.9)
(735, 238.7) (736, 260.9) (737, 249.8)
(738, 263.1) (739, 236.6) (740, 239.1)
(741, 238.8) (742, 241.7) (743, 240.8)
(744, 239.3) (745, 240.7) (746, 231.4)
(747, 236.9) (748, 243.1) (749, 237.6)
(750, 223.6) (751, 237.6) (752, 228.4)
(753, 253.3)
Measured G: 715 Hz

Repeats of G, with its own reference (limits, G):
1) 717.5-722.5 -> 722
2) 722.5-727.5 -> 727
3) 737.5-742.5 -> 739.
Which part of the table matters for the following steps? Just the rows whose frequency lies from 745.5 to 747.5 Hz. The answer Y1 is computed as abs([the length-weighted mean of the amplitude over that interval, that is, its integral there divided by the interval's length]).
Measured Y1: 234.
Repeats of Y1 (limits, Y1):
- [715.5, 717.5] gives 259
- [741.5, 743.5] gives 241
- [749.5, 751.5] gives 231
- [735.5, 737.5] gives 255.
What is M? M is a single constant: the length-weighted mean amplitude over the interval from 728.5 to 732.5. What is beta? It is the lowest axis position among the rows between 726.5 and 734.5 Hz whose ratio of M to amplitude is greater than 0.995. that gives 727 Hz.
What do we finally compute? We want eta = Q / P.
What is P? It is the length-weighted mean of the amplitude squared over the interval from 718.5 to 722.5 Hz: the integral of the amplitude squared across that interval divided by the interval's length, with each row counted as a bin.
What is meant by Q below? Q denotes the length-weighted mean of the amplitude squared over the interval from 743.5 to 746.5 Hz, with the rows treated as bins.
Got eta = 0.93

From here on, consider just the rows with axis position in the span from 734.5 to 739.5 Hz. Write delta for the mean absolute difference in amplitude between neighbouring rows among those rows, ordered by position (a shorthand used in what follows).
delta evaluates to 18.3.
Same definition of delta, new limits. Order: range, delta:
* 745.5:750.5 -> 7.8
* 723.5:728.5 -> 11.3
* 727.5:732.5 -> 9.8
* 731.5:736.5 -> 13.3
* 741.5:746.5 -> 3.3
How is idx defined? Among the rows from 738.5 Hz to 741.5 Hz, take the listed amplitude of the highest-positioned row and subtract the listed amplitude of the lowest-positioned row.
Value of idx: 2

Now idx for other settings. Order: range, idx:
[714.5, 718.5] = 18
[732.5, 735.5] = 5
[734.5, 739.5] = -2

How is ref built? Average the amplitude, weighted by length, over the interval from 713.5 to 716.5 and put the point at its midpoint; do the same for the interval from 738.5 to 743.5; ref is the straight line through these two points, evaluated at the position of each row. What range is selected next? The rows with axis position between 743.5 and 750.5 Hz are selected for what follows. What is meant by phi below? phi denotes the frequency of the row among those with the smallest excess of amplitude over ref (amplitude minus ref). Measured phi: 750 Hz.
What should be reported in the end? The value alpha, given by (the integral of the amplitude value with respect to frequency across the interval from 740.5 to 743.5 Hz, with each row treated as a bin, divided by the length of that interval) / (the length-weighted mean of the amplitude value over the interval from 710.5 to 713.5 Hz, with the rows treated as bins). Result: 1.00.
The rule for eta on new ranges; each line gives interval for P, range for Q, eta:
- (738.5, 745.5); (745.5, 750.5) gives 0.96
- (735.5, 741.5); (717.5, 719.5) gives 1.05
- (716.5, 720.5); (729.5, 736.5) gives 0.91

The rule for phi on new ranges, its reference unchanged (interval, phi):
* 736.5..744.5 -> 739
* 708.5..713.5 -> 712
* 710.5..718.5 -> 712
